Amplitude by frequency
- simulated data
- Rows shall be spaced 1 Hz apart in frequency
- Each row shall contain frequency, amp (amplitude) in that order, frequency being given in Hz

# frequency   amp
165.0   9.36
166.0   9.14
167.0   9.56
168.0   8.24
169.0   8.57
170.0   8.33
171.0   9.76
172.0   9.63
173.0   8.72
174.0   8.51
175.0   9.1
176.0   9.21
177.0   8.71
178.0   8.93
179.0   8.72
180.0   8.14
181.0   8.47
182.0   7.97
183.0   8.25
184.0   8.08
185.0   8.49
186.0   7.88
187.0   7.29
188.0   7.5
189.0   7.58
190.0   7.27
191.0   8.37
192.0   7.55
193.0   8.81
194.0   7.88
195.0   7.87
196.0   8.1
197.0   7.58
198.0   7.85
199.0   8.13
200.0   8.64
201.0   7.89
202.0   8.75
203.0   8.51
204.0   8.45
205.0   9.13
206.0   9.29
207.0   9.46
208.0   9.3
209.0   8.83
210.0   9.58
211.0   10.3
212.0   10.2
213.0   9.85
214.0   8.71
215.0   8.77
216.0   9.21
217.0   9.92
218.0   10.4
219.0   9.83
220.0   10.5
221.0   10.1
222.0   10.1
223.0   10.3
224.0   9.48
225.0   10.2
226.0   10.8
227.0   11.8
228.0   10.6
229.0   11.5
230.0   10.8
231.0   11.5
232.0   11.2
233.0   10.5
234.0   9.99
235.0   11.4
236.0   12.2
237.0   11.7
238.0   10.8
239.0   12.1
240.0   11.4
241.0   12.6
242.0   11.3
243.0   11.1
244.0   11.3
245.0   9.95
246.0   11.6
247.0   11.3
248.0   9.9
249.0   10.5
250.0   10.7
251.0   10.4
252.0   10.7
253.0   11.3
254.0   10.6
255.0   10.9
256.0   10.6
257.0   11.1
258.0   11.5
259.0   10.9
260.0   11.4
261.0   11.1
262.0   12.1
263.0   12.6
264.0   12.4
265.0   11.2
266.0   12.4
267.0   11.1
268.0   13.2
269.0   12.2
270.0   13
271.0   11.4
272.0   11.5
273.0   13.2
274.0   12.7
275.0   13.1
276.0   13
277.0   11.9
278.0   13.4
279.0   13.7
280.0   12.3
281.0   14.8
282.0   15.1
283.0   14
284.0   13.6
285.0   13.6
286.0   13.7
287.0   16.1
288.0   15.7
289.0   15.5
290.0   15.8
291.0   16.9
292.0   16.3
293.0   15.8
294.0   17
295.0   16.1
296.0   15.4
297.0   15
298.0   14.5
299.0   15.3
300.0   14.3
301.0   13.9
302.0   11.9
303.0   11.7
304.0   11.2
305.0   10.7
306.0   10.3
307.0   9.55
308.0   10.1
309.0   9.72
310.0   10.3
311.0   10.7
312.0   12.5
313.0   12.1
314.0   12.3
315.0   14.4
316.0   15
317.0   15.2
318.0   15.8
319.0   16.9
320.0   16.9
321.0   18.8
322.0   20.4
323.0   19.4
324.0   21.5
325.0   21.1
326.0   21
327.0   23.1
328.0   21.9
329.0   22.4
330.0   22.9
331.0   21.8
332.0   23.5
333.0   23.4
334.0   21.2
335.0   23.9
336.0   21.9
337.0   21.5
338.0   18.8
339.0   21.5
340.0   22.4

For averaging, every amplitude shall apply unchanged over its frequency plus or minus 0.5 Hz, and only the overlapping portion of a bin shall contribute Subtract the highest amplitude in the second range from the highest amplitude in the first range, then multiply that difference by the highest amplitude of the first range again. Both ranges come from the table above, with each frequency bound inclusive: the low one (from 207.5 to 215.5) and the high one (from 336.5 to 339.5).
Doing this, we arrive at -115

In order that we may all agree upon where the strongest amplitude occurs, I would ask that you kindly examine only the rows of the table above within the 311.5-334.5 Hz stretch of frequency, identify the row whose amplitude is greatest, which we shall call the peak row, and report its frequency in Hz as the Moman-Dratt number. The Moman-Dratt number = 332.0 Hz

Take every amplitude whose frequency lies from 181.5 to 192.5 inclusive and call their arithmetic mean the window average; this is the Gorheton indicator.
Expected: 7.8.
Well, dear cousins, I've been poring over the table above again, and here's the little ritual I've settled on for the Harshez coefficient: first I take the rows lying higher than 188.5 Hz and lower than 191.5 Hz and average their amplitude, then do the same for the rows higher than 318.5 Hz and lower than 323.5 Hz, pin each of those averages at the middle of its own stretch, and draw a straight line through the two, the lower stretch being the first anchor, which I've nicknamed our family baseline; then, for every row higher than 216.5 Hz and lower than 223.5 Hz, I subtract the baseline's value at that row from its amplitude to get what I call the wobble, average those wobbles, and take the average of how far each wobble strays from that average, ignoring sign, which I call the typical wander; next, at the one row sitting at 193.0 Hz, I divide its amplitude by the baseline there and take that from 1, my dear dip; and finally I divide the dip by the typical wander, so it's -0.5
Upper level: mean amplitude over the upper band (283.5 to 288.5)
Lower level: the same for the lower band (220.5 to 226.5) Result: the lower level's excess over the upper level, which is -4.4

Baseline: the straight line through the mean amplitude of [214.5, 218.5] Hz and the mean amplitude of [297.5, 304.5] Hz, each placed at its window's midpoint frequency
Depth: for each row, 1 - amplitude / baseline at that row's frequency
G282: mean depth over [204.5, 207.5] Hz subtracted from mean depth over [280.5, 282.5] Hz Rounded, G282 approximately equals -0.19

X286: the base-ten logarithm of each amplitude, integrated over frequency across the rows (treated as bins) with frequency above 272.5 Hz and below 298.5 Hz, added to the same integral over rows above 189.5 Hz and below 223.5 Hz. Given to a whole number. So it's 63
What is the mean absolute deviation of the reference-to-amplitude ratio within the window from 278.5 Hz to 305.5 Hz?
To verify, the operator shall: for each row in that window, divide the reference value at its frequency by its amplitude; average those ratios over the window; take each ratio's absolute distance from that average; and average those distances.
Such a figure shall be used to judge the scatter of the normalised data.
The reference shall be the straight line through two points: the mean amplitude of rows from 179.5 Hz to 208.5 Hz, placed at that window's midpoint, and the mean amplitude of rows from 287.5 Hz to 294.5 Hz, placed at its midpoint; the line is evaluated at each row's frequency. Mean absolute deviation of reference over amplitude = 0.127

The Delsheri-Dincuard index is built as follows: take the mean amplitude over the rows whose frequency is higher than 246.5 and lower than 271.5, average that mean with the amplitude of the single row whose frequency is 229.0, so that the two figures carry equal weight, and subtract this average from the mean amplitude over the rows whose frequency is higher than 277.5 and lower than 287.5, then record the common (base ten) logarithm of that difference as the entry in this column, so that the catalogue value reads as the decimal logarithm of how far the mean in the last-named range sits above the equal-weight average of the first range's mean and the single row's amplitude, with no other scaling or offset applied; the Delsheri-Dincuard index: 0.41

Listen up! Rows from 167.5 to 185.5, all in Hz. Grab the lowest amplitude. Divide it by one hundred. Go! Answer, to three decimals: 0.080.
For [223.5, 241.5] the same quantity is 0.095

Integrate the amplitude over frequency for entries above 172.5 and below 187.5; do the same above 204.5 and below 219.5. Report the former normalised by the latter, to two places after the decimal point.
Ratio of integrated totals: 0.89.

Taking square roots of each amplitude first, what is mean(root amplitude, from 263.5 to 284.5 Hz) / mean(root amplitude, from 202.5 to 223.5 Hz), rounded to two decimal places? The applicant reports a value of 1.16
